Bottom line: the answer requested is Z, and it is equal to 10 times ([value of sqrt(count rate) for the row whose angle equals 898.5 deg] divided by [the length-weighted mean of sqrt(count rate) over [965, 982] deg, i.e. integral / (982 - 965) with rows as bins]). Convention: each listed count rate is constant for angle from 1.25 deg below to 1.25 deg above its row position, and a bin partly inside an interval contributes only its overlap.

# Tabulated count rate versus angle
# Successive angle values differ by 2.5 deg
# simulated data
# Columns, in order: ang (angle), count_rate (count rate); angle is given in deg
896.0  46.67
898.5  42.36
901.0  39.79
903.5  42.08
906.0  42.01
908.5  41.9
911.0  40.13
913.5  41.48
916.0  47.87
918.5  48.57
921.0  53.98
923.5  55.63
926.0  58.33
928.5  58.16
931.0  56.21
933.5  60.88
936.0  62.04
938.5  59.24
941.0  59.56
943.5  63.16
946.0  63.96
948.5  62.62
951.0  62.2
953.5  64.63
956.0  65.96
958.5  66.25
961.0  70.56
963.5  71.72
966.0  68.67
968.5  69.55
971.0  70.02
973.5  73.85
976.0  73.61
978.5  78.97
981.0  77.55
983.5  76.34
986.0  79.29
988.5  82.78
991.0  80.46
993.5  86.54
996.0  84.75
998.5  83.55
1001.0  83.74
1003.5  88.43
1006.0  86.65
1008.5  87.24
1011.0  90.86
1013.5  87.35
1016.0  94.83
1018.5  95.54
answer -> 7.6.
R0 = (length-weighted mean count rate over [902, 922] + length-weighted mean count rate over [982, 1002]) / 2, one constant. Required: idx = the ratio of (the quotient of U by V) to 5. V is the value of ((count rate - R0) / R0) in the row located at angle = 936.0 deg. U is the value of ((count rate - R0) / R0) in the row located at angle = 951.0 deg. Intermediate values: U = -0.02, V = -0.02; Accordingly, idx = 0.2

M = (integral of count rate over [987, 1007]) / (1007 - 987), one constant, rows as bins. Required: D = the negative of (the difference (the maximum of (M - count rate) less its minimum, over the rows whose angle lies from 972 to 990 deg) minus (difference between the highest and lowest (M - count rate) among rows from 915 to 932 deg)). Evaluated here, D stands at 1.3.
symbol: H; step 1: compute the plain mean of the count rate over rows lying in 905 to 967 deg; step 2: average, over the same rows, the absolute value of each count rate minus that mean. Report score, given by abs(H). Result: 7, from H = 7.4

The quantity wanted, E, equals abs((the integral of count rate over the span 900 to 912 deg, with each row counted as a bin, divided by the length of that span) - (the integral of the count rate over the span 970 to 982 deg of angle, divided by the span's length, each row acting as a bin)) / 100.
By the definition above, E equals 0.34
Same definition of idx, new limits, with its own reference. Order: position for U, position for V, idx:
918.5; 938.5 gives 0.7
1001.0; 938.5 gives -1.0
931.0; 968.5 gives -0.2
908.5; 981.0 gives -0.3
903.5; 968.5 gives -0.7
